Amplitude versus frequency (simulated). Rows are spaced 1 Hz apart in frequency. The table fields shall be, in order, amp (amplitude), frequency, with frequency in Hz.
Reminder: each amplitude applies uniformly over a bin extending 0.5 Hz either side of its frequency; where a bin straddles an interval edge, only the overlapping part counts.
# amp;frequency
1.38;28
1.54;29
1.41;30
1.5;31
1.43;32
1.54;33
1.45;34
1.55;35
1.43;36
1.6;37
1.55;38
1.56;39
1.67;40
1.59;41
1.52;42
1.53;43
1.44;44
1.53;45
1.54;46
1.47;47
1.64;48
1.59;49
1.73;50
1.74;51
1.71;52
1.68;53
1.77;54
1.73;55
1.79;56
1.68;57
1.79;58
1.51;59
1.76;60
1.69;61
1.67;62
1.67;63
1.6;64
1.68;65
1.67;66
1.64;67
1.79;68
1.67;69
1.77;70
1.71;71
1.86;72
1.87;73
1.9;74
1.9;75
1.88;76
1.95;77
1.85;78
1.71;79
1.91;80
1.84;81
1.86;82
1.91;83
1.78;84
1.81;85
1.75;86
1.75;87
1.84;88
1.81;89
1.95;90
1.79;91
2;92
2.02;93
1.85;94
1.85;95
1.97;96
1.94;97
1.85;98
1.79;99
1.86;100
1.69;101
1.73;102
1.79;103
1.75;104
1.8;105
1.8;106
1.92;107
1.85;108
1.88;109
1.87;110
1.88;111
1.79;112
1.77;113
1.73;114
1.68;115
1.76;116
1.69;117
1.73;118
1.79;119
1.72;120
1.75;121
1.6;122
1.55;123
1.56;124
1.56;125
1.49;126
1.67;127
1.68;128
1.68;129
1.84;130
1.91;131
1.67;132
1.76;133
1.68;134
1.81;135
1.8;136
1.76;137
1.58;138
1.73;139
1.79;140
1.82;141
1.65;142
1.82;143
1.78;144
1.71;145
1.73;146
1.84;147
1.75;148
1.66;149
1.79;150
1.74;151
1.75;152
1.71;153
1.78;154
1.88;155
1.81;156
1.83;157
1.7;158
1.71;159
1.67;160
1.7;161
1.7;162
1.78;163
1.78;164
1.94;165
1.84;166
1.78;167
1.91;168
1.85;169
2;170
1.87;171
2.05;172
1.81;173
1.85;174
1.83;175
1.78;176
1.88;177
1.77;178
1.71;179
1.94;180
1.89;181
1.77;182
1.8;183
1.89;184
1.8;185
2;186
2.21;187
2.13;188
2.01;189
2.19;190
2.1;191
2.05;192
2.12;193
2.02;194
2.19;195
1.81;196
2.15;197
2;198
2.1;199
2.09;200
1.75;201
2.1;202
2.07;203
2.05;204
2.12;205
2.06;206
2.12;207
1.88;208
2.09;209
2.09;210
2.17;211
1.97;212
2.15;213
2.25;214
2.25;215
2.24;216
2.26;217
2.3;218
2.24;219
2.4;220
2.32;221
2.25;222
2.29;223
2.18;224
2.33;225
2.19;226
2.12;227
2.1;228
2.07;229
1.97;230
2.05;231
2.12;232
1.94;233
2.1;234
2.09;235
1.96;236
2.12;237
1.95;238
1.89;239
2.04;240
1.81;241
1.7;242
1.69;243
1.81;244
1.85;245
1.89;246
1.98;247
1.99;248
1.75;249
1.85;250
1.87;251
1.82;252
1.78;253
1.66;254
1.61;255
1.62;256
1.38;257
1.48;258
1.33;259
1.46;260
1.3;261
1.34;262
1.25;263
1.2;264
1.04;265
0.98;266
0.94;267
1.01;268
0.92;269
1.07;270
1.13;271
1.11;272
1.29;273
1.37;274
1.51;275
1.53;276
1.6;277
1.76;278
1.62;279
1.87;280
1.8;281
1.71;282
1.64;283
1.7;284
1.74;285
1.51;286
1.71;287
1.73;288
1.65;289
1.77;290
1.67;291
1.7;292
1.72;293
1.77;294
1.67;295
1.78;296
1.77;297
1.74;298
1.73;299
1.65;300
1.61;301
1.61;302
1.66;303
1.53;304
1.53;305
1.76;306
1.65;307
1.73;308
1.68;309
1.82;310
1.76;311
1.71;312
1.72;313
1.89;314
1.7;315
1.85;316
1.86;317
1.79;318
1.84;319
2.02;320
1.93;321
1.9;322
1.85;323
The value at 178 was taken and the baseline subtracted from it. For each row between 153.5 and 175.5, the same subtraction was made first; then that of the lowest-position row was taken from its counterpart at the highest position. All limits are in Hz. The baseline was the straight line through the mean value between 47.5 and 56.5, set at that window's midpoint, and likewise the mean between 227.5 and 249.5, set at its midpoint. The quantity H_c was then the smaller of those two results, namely -0.10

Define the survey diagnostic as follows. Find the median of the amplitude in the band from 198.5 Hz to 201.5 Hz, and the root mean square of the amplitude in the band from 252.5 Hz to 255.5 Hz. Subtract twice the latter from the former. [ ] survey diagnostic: -1.3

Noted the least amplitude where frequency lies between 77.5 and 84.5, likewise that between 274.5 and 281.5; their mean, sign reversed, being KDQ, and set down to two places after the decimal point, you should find -1.61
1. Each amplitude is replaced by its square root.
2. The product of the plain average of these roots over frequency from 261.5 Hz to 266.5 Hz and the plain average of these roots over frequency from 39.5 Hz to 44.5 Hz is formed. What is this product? 1.34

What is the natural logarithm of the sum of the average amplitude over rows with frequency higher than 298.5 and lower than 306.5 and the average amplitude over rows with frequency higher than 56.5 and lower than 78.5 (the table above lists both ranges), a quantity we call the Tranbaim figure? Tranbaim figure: 1.22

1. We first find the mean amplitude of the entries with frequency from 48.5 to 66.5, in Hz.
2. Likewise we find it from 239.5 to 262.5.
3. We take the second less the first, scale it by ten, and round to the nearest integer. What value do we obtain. 0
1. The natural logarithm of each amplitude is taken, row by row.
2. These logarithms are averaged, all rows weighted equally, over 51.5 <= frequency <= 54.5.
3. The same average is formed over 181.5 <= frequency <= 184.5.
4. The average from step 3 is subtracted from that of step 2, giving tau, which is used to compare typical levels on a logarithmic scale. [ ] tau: -0.1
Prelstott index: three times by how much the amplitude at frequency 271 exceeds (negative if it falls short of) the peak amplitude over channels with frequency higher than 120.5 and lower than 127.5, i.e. -1.9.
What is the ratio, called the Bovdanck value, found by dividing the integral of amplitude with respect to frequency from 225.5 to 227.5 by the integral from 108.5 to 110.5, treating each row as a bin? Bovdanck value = 1.15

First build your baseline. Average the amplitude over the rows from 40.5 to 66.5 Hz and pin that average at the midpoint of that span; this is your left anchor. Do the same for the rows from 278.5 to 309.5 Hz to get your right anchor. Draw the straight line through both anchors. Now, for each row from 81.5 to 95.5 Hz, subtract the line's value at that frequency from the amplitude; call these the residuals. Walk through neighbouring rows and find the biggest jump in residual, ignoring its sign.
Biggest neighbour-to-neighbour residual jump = 0.21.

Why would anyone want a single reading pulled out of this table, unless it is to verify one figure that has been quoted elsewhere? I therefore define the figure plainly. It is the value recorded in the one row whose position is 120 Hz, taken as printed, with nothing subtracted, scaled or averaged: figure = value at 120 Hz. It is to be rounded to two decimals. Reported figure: 1.72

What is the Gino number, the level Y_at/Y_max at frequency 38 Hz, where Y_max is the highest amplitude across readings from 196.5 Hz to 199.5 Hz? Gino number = 0.72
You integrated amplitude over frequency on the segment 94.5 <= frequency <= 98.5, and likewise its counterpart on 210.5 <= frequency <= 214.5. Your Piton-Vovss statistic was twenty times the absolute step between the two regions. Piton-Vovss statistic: 19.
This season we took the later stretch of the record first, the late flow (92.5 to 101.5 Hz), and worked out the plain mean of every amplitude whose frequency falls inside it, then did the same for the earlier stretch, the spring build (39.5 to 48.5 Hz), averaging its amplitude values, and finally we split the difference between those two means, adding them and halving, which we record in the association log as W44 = 1.71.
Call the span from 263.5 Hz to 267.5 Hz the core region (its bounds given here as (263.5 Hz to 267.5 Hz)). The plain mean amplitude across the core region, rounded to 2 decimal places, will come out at 1.04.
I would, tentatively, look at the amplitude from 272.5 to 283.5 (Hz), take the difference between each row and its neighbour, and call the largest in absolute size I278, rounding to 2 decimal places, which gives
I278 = 0.25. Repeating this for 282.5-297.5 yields 0.23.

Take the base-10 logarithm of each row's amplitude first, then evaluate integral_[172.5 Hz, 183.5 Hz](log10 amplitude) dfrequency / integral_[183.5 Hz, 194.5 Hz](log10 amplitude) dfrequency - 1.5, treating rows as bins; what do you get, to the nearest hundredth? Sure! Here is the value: -0.66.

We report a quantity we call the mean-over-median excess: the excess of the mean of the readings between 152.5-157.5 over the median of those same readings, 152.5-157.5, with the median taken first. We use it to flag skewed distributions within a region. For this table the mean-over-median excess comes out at -0.01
